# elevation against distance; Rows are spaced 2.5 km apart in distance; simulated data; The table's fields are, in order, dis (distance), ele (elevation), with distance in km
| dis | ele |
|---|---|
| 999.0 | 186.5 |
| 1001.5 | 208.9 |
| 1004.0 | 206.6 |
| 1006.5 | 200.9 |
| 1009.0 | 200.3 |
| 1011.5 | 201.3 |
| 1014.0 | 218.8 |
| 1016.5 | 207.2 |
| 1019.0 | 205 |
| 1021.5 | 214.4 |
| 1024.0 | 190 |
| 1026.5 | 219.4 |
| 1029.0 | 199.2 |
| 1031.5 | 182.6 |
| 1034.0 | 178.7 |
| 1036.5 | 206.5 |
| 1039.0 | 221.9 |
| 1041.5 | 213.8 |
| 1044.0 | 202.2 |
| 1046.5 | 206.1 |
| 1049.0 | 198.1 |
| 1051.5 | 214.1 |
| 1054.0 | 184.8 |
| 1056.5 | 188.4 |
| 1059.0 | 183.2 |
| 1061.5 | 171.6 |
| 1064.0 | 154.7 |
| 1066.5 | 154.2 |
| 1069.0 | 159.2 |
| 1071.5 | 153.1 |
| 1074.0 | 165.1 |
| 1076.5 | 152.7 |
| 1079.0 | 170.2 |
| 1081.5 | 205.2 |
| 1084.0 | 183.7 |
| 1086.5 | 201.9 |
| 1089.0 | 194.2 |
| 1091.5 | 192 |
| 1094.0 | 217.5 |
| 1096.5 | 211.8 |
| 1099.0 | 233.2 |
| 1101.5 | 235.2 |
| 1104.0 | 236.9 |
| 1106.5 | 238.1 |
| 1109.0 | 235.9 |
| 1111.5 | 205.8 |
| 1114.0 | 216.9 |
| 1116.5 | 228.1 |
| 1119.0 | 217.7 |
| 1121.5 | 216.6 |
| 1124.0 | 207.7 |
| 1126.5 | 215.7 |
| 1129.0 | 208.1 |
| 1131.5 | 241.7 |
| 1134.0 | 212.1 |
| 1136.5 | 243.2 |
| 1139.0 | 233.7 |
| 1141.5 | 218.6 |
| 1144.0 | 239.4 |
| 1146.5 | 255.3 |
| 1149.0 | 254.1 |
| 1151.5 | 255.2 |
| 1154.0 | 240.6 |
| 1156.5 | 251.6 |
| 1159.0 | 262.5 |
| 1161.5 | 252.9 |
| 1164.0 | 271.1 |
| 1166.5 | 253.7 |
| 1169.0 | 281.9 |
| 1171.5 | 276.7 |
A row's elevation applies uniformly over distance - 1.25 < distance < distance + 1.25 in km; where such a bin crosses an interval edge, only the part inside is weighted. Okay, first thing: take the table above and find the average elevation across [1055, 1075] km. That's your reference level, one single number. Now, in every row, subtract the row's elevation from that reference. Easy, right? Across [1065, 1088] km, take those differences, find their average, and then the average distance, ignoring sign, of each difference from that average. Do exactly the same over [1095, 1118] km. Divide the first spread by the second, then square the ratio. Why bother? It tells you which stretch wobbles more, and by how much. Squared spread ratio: 2.7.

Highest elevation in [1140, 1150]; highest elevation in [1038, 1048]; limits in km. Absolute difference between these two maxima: 33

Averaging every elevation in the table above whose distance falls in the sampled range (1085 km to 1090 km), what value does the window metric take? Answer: 198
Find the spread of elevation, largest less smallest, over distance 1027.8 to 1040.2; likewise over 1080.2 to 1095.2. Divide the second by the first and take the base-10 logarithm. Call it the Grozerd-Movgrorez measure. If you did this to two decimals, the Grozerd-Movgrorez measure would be -0.11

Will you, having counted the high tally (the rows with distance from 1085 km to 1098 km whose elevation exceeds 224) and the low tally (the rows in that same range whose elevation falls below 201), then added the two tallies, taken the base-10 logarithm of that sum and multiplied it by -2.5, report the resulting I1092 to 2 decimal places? -0.75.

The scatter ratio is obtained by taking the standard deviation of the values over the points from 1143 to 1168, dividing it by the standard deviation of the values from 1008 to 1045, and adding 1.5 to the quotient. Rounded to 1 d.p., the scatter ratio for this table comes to 2.2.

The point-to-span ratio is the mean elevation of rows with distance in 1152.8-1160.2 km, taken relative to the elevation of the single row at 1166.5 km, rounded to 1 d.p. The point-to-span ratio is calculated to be 1.0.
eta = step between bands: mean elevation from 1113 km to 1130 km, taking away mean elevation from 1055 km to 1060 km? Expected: 30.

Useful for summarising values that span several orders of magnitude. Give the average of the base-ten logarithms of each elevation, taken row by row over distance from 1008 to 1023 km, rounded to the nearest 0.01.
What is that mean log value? 2.32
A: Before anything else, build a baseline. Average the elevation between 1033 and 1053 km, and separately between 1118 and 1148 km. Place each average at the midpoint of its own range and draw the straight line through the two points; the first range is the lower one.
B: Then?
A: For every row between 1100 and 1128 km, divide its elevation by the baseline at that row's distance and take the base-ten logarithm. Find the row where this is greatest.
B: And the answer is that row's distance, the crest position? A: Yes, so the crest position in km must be 1106.5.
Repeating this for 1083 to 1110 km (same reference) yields 1106.5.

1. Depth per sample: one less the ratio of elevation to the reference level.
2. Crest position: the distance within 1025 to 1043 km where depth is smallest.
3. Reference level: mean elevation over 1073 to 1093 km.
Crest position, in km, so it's 1039.0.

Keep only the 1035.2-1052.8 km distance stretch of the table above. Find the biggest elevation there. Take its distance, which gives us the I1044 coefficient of 1039.0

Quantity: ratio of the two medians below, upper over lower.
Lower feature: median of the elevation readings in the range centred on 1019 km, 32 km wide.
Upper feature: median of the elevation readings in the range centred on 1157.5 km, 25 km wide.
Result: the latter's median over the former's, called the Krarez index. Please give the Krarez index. 1.27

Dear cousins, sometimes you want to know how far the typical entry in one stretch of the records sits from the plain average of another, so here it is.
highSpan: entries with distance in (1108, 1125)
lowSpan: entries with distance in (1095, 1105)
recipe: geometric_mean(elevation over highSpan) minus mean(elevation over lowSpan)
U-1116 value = -11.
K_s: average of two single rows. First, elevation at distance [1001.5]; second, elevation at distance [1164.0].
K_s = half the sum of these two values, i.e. 240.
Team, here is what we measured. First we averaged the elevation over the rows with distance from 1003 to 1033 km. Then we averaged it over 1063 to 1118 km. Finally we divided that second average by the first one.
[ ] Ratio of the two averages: 0.97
